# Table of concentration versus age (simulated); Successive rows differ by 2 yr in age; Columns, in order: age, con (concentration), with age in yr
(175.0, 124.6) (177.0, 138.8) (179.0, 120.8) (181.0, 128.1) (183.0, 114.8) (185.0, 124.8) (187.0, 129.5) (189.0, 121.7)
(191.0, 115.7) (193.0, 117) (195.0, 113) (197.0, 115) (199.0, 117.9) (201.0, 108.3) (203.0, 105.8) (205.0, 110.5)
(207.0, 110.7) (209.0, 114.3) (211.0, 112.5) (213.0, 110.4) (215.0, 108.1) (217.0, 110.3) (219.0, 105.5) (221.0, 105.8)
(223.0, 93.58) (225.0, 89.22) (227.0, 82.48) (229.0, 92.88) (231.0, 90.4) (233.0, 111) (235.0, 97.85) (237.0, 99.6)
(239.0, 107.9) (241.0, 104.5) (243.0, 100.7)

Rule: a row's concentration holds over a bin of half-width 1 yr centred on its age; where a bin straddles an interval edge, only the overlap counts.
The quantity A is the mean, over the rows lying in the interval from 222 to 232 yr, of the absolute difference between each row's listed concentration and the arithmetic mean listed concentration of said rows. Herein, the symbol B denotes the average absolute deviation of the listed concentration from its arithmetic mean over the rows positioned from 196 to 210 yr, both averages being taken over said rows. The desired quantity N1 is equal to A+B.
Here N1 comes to 6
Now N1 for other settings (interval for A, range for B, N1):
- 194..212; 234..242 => 7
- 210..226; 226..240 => 14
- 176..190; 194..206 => 9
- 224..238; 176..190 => 13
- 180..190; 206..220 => 6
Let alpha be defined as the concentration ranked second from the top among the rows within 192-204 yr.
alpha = 117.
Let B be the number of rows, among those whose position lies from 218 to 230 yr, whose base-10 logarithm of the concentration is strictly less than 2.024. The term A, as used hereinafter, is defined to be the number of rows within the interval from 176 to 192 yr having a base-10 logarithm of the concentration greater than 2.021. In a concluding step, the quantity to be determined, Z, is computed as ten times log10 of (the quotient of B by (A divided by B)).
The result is 5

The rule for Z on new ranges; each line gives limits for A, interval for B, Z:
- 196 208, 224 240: 8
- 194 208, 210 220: -8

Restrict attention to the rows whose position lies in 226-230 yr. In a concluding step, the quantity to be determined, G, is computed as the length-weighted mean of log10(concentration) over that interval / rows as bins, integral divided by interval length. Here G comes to 1.94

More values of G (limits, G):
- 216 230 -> 1.99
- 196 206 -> 2.05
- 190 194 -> 2.07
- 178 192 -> 2.09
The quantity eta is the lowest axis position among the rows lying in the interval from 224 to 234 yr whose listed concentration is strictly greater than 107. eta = 233.0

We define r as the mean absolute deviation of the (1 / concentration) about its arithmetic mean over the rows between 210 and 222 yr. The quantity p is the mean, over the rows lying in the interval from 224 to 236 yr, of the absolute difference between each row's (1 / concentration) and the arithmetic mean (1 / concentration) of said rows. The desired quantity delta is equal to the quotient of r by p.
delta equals 0.3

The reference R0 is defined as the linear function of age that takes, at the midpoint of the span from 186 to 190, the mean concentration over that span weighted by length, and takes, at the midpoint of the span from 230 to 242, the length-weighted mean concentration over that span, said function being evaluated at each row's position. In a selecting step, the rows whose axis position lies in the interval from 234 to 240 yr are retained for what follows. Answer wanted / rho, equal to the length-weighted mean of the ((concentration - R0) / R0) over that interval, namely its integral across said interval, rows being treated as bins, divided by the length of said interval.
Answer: 0.004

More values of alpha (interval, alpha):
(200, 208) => 110.5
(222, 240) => 107.9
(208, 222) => 112.5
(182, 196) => 124.8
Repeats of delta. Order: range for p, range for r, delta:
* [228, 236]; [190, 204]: 0.4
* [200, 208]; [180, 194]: 2.3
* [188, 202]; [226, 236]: 3.7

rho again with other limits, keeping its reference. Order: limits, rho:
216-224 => -0.055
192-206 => -0.064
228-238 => -0.048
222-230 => -0.162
